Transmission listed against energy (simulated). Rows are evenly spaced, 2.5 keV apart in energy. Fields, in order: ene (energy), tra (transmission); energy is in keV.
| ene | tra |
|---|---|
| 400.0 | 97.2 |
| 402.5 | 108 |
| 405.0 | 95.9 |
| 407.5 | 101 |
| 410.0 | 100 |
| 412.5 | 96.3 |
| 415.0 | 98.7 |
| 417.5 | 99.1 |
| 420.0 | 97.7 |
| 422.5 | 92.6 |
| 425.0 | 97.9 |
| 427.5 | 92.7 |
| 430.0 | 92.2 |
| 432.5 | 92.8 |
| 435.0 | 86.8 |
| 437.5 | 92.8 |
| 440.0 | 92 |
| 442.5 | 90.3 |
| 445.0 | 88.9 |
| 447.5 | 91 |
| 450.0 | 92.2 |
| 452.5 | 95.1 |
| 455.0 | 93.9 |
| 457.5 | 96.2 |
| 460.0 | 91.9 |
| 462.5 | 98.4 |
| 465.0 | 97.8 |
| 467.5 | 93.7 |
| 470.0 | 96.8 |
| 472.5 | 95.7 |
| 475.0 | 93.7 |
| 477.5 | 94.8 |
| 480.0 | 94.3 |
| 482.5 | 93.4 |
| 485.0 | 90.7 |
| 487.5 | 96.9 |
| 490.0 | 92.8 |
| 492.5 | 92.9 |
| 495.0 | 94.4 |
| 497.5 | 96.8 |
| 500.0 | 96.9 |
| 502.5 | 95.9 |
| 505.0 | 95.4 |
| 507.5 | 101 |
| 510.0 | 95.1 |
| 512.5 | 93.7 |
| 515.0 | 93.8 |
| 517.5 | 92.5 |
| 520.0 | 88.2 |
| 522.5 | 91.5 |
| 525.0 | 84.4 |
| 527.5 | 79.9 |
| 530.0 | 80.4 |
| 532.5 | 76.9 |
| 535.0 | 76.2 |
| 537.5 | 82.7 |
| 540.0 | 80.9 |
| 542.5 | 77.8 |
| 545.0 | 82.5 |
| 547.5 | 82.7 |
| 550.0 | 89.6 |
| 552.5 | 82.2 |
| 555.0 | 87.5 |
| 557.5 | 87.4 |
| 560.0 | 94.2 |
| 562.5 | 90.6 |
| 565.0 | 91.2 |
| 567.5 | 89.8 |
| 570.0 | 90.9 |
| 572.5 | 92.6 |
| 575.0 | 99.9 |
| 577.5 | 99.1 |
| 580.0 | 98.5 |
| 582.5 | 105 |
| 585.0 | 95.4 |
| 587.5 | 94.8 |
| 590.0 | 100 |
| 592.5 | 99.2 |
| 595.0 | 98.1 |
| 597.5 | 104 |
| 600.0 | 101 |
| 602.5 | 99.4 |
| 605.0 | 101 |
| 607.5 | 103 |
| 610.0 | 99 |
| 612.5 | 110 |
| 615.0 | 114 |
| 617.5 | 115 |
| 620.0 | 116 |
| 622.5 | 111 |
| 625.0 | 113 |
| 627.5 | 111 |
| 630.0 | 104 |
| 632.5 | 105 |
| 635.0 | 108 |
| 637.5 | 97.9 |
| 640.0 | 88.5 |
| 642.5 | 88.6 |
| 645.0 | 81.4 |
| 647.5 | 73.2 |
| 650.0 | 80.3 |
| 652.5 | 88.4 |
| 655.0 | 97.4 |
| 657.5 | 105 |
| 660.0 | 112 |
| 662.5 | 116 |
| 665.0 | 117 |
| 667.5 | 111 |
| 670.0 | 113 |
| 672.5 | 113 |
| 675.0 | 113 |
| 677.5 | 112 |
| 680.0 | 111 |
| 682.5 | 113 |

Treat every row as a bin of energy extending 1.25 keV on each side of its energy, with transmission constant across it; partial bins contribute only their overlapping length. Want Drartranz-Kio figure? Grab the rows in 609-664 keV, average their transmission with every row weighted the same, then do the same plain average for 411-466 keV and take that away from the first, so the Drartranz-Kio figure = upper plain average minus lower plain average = 8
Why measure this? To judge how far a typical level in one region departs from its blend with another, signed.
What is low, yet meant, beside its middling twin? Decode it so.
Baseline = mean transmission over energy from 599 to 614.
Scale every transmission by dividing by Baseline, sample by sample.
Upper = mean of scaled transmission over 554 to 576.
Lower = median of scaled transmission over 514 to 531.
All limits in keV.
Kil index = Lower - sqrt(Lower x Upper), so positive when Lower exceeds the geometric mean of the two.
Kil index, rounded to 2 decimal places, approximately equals -0.02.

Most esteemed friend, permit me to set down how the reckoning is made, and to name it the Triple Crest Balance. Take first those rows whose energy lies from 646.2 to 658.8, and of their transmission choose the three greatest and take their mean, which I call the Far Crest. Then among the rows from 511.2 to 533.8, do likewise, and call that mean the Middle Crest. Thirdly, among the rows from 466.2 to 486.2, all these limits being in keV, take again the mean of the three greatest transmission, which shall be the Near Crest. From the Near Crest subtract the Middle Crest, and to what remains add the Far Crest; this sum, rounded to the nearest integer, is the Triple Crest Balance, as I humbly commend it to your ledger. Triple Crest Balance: 99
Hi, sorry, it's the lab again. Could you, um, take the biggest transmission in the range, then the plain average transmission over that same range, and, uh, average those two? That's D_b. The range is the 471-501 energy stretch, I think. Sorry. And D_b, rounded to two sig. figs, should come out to 96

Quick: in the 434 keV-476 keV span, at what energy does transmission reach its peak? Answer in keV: 462.5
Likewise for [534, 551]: 550.0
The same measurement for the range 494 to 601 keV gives 582.5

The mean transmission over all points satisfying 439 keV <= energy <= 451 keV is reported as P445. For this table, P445 91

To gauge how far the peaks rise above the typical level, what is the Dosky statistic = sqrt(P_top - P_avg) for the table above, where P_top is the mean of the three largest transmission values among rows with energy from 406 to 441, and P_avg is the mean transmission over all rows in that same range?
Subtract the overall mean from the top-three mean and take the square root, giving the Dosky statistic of 2.20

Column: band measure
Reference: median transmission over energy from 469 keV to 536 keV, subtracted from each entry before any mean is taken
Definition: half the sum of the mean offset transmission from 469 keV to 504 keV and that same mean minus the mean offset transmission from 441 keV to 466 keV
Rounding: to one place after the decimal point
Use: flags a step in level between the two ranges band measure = 1.1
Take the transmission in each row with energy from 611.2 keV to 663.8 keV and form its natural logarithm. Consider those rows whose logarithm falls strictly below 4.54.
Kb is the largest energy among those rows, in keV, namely 652.5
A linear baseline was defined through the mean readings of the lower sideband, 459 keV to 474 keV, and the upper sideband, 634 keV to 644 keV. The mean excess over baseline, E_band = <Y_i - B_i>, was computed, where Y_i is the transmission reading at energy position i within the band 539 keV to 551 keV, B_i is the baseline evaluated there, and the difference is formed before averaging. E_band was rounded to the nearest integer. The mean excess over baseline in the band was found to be -13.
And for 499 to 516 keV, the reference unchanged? 0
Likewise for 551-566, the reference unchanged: -7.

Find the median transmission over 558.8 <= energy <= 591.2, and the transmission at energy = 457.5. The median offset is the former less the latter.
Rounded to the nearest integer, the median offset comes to -1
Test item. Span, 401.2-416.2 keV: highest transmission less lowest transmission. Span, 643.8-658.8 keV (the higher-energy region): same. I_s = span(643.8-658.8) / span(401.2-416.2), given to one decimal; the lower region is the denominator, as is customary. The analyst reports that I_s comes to 2.6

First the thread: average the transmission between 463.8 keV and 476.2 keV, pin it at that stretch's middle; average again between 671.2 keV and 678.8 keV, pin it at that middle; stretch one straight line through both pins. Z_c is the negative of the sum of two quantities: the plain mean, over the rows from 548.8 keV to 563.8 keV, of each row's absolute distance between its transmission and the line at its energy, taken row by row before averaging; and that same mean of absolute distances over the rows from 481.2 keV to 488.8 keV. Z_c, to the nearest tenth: -17.3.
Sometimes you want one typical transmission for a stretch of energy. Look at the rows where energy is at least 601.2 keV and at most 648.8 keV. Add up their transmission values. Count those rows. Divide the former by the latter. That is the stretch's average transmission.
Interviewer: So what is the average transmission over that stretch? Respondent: 102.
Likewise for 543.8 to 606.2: 94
